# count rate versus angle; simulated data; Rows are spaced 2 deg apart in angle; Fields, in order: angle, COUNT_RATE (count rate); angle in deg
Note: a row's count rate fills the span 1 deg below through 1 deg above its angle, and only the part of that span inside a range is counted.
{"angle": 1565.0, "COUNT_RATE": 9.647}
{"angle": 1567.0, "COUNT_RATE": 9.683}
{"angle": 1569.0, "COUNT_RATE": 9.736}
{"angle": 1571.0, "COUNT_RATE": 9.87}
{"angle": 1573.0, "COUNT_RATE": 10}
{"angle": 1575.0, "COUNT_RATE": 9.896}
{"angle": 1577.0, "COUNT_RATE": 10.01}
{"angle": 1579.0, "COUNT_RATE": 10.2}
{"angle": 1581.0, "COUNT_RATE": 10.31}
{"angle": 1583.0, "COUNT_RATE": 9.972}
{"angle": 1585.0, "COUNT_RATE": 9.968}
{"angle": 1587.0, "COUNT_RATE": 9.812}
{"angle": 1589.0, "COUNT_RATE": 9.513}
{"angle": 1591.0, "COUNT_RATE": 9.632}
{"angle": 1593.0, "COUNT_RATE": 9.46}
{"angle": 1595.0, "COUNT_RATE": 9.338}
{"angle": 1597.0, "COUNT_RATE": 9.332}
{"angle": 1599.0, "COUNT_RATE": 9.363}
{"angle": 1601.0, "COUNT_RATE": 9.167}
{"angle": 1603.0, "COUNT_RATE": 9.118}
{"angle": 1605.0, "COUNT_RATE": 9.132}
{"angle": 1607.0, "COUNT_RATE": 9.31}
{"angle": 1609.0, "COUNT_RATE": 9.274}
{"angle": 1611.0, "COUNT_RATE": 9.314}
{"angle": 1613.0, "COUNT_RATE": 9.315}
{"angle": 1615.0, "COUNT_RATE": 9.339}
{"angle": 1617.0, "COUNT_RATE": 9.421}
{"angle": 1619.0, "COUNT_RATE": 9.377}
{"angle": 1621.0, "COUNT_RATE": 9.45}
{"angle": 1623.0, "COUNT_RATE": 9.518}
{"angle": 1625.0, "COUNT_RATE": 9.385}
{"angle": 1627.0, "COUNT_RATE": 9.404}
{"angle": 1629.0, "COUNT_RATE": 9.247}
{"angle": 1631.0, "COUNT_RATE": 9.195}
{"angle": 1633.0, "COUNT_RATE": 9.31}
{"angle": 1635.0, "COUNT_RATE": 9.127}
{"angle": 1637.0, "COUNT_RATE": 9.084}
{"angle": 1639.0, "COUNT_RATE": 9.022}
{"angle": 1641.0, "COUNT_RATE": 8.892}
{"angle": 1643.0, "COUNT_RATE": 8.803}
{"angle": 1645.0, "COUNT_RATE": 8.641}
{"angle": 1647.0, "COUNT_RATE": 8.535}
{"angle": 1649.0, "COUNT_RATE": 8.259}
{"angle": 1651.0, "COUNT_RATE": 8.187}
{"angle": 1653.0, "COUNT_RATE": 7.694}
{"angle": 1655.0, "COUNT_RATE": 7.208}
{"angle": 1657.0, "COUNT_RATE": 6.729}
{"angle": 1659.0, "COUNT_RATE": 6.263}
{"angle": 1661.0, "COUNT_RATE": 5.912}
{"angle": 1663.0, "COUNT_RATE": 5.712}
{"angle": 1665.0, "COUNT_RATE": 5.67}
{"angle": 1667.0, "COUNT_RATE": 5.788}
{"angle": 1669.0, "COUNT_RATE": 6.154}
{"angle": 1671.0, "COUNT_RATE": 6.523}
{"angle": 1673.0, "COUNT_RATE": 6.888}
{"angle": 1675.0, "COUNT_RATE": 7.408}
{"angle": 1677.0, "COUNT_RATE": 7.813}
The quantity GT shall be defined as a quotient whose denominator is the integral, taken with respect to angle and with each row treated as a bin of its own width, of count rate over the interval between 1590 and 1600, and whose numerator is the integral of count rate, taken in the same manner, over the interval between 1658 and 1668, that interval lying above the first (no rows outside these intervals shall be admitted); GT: 0.62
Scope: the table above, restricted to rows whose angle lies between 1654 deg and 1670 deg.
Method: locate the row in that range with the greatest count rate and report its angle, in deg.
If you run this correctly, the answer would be 1655.0 deg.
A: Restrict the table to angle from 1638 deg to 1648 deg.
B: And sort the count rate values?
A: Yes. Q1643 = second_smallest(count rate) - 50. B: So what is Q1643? -41.4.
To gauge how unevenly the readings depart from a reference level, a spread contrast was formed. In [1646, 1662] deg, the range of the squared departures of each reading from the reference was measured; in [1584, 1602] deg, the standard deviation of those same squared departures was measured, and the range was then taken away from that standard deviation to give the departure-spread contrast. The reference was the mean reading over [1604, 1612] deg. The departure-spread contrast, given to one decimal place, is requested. -10.5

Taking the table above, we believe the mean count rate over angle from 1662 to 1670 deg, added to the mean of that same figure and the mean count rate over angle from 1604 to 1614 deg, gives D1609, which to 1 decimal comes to 13.4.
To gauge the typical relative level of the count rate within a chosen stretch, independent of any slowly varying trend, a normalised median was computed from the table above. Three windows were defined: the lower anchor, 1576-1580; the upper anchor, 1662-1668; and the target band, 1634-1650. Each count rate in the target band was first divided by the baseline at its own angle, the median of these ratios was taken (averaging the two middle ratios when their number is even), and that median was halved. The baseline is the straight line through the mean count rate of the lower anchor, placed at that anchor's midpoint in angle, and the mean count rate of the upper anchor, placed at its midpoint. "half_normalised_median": 0.64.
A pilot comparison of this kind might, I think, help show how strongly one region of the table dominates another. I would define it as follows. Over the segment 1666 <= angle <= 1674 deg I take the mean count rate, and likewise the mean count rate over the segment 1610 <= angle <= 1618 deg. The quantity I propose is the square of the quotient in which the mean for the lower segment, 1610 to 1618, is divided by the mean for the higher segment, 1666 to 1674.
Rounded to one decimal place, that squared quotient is 2.2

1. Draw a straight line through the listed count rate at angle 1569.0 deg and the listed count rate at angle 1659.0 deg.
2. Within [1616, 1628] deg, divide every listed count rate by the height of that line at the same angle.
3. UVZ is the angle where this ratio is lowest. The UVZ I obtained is 1617.0 deg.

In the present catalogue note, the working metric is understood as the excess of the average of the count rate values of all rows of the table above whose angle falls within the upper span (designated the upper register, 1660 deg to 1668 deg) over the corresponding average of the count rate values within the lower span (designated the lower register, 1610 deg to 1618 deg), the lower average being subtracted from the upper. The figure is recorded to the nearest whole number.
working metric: -4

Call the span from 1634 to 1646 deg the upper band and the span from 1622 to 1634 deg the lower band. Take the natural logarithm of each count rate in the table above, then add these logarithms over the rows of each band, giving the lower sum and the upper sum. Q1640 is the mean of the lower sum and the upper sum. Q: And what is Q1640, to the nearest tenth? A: 13.3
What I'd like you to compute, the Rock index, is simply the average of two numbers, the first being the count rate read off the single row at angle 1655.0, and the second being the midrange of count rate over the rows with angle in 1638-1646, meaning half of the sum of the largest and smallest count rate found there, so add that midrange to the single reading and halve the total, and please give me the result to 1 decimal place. 8.0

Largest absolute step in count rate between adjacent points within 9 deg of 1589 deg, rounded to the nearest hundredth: 0.34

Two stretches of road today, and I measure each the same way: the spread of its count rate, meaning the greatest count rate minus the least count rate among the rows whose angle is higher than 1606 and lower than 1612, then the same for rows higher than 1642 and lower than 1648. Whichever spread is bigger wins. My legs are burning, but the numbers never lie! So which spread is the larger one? 0.27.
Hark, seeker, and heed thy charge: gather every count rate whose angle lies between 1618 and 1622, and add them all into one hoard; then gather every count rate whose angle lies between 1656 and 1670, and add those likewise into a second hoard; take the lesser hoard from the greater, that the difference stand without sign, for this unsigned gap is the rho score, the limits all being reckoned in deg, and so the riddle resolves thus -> 23.4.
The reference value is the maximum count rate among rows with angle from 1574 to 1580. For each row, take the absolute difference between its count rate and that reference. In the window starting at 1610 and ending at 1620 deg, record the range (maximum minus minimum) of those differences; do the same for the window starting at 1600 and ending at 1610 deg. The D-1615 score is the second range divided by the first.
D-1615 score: 1.8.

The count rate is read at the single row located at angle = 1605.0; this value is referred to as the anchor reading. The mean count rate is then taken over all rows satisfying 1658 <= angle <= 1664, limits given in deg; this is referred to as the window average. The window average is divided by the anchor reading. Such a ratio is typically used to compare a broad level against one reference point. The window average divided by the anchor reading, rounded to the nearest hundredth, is 0.65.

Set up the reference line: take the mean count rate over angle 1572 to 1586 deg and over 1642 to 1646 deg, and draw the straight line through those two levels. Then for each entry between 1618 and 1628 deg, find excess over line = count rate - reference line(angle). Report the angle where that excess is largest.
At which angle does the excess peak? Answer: 1623.0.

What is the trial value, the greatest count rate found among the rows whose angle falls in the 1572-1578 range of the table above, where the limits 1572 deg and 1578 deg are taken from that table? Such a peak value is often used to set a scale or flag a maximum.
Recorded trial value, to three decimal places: 10.010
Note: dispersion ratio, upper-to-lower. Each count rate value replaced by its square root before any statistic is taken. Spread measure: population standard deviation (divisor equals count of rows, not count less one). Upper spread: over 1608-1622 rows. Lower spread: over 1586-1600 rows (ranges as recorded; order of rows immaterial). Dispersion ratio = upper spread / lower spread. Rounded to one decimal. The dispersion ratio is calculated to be 0.4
